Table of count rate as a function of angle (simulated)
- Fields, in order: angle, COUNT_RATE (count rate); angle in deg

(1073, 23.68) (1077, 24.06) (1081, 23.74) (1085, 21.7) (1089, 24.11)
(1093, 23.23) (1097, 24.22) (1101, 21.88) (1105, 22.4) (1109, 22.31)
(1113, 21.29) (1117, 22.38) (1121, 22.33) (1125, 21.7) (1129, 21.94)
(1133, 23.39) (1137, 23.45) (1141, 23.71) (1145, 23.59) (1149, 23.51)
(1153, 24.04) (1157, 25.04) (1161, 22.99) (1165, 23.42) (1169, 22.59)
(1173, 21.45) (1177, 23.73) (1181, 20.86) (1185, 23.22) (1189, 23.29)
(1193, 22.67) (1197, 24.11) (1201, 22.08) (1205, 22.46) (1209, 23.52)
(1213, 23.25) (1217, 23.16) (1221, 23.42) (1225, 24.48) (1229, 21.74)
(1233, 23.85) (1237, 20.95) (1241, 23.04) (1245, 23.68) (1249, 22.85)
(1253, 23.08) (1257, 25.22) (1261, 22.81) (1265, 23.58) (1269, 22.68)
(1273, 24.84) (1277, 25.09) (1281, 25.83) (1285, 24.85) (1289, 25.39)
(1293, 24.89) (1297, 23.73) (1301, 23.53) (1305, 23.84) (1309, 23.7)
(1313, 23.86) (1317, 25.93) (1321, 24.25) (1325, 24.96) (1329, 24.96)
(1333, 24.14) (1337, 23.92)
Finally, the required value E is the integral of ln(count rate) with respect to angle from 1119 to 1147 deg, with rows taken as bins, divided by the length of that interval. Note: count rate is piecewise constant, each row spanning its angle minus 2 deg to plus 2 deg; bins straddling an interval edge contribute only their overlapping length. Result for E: 3.13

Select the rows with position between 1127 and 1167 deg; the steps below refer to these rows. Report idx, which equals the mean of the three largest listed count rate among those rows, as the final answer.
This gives 24.26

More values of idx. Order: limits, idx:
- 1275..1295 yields 25.44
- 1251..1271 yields 23.96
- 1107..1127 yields 22.34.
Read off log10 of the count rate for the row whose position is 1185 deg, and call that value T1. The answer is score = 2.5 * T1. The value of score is 3.41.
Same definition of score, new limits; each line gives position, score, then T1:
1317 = 3.53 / 1.41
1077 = 3.45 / 1.38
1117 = 3.37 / 1.35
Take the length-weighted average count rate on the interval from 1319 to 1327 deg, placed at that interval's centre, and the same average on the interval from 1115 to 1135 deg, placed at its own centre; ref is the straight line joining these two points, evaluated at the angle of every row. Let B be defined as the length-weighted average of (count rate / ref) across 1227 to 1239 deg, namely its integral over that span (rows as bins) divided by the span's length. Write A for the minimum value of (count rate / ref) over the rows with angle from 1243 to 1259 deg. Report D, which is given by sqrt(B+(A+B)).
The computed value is 1.69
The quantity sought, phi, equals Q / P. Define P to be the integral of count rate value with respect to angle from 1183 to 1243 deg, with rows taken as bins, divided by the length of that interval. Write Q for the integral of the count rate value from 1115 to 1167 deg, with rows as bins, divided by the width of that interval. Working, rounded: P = 23.0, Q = 23.2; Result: 1.01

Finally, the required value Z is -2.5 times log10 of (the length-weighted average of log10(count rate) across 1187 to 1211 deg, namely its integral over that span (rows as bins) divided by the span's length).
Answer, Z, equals -0.335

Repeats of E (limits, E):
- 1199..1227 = 3.14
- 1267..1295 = 3.21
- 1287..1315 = 3.18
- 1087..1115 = 3.12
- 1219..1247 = 3.14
